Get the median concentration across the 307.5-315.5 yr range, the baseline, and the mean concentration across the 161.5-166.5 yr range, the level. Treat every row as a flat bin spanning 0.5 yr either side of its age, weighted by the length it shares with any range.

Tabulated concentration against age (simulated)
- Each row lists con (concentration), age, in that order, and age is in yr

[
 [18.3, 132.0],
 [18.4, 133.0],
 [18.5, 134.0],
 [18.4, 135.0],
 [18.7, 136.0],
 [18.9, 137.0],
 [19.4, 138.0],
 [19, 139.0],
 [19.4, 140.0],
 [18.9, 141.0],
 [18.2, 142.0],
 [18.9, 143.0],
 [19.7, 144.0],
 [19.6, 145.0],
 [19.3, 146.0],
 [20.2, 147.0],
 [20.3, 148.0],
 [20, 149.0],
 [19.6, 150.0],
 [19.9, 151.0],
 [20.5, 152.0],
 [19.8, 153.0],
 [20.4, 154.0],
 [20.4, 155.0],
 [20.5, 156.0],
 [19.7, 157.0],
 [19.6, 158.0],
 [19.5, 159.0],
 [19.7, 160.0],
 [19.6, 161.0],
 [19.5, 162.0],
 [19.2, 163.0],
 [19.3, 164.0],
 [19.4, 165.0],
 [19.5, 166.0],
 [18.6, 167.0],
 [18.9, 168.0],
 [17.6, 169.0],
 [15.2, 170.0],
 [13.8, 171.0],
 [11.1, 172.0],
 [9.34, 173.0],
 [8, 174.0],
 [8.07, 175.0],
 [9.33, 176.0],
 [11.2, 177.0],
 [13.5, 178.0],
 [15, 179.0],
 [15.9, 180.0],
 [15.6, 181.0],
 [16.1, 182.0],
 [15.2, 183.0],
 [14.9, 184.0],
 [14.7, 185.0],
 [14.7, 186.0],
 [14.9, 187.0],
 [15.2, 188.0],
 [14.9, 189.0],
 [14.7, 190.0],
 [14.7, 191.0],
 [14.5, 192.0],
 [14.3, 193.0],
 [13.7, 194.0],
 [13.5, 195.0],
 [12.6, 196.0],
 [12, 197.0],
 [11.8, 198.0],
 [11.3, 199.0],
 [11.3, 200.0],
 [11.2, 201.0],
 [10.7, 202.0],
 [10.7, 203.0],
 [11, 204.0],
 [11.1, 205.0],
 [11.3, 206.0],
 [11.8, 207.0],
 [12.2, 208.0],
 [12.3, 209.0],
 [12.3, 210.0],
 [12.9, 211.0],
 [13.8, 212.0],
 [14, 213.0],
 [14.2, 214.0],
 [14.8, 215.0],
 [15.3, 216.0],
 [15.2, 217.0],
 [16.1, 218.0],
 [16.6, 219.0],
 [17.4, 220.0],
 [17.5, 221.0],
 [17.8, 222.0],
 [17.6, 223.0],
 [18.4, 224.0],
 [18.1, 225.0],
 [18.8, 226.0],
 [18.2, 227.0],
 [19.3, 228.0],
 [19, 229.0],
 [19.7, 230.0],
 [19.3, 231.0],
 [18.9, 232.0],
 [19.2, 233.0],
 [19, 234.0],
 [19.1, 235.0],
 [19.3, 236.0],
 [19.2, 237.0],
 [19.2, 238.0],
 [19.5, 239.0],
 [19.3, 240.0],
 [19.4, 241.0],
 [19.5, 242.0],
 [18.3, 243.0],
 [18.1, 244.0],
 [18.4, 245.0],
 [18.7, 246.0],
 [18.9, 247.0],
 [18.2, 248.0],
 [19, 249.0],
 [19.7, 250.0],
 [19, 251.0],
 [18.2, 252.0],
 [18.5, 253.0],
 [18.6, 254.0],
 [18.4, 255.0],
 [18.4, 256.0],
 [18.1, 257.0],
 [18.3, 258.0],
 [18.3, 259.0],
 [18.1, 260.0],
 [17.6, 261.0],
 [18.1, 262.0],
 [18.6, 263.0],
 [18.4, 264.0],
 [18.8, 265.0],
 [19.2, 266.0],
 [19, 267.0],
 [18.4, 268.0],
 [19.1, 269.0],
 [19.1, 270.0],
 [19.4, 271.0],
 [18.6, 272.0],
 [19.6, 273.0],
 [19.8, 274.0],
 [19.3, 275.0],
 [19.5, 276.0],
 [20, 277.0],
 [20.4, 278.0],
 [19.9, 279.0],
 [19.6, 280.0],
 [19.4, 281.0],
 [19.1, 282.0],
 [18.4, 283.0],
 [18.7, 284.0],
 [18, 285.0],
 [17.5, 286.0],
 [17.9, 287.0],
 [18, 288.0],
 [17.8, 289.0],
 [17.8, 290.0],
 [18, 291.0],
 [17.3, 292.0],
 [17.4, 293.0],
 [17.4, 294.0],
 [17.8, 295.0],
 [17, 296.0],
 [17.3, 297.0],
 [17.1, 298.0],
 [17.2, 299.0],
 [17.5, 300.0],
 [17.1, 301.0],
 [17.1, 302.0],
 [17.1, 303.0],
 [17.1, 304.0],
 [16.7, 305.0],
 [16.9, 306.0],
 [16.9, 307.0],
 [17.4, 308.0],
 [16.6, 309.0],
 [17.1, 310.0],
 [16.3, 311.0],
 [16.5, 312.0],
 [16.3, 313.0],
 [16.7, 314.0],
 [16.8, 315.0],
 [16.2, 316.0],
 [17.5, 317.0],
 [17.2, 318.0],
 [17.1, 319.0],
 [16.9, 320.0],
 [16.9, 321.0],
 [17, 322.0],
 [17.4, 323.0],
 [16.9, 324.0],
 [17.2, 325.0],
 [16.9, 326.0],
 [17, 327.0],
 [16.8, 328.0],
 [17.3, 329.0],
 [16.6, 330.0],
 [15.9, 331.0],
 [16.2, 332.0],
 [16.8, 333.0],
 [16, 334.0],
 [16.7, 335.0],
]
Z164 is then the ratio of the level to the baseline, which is 1.16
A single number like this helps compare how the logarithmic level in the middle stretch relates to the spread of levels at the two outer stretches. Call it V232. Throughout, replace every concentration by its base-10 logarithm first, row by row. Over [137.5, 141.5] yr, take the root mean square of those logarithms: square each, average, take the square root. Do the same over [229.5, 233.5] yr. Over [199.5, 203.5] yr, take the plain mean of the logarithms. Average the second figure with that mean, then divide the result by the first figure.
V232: 0.91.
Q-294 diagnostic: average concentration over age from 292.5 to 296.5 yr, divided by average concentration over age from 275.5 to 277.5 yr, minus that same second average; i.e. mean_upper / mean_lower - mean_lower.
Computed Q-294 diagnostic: -18.9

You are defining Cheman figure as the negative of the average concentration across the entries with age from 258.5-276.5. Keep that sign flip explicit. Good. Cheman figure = -18.8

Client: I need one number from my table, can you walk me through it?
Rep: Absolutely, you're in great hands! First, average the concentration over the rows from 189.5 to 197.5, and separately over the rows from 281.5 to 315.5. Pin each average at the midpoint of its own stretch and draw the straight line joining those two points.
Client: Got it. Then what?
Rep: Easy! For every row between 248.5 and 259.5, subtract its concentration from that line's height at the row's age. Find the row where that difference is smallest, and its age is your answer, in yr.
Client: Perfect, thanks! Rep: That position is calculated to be 250.0 yr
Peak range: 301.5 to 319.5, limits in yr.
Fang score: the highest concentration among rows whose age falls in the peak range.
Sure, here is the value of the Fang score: 17.5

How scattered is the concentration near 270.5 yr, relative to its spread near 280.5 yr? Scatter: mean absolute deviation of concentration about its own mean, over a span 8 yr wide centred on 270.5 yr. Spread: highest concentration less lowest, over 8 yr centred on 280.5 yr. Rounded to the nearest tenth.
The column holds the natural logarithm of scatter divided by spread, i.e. -1.7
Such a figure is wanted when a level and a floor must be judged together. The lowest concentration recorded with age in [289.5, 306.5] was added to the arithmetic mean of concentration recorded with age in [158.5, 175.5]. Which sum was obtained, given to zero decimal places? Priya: 33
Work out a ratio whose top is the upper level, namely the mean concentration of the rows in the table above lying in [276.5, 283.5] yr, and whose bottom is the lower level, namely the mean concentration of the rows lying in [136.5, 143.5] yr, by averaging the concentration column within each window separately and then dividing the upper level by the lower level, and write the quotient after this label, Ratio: 1.03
